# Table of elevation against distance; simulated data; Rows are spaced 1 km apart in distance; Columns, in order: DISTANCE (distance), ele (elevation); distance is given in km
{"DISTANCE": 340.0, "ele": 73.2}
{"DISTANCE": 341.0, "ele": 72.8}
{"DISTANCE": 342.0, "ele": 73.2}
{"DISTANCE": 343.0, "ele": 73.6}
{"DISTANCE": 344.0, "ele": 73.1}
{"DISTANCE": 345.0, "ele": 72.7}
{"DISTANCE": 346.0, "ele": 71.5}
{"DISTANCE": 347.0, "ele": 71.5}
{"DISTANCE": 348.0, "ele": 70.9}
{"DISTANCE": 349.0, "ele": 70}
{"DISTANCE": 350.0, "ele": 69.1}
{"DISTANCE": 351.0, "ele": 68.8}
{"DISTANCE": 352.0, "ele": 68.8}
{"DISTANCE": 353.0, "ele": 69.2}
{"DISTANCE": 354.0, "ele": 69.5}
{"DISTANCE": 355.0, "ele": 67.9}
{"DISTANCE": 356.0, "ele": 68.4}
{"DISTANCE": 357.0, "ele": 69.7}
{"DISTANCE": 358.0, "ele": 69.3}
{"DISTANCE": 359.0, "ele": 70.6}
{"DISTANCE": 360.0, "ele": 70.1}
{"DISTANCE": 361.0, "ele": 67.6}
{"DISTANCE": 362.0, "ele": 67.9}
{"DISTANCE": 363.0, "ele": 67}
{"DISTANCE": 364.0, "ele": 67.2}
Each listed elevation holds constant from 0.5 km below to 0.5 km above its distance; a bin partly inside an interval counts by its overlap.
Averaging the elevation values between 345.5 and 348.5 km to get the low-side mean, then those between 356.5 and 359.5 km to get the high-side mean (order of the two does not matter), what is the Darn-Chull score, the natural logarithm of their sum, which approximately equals 4.95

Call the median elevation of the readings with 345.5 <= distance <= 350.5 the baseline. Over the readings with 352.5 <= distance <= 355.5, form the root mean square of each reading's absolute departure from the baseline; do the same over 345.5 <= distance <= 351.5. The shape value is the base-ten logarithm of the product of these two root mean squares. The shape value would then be 0.42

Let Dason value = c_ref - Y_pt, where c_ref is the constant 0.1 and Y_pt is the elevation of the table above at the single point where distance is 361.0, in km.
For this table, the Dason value -67.5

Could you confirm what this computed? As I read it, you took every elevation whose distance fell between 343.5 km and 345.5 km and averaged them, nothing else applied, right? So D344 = 72.9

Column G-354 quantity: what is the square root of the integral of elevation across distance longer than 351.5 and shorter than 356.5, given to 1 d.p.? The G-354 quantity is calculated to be 18.5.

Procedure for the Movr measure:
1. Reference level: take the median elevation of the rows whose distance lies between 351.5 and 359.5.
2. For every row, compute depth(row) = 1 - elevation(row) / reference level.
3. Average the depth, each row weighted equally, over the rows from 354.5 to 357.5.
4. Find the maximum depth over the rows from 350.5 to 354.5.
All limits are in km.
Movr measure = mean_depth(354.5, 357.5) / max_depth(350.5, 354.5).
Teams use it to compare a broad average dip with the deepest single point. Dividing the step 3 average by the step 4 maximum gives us 1.3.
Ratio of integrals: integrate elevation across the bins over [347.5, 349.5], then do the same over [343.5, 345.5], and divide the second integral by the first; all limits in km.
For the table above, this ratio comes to 1.03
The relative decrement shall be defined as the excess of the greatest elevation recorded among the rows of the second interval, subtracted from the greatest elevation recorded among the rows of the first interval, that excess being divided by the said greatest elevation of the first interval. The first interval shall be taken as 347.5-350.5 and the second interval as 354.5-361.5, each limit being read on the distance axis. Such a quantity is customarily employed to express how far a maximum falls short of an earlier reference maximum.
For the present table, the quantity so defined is 0.00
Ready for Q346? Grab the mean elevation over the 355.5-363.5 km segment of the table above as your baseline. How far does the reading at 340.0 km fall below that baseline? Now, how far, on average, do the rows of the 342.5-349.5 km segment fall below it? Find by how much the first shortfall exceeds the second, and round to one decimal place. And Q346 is -1.3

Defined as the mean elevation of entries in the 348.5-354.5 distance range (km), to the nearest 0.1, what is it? 69.2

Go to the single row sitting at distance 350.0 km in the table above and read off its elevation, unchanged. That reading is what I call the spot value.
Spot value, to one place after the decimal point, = 69.1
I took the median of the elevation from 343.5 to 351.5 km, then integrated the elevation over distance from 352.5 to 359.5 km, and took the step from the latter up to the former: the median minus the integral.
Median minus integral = -413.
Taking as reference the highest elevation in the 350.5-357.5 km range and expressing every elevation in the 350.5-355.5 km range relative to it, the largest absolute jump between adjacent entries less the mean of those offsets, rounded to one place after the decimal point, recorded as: 2.5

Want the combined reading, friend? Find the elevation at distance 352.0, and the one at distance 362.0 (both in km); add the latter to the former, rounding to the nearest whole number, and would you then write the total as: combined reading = 137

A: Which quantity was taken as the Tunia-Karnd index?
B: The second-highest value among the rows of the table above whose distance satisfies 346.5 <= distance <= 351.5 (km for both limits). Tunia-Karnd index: 70.9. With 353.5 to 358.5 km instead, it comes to 69.5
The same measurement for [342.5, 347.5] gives 73.1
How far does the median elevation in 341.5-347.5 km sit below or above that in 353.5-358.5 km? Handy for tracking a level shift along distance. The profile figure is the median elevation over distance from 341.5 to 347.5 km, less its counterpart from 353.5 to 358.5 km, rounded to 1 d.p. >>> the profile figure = 3.6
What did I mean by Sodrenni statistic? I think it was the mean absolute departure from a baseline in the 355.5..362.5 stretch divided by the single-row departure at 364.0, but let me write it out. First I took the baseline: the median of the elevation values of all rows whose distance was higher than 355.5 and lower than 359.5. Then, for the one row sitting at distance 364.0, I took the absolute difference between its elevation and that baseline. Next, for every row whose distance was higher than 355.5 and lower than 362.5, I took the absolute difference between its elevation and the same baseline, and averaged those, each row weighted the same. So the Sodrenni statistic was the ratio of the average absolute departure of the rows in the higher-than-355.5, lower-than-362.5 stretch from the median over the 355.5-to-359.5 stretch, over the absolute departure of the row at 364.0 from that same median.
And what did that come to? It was 0.4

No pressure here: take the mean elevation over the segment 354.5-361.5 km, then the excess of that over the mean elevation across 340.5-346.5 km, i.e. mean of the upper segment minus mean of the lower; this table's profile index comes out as -4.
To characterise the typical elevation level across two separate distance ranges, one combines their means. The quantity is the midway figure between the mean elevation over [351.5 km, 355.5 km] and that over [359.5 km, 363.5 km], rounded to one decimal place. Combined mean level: 68.5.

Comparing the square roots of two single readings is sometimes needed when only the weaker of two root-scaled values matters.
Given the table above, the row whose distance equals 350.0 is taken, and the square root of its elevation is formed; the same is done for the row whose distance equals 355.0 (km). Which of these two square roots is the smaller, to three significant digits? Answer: 8.24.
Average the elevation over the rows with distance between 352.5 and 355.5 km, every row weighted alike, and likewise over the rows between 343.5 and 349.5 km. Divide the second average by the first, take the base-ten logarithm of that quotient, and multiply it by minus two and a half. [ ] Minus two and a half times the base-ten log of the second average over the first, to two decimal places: -0.04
